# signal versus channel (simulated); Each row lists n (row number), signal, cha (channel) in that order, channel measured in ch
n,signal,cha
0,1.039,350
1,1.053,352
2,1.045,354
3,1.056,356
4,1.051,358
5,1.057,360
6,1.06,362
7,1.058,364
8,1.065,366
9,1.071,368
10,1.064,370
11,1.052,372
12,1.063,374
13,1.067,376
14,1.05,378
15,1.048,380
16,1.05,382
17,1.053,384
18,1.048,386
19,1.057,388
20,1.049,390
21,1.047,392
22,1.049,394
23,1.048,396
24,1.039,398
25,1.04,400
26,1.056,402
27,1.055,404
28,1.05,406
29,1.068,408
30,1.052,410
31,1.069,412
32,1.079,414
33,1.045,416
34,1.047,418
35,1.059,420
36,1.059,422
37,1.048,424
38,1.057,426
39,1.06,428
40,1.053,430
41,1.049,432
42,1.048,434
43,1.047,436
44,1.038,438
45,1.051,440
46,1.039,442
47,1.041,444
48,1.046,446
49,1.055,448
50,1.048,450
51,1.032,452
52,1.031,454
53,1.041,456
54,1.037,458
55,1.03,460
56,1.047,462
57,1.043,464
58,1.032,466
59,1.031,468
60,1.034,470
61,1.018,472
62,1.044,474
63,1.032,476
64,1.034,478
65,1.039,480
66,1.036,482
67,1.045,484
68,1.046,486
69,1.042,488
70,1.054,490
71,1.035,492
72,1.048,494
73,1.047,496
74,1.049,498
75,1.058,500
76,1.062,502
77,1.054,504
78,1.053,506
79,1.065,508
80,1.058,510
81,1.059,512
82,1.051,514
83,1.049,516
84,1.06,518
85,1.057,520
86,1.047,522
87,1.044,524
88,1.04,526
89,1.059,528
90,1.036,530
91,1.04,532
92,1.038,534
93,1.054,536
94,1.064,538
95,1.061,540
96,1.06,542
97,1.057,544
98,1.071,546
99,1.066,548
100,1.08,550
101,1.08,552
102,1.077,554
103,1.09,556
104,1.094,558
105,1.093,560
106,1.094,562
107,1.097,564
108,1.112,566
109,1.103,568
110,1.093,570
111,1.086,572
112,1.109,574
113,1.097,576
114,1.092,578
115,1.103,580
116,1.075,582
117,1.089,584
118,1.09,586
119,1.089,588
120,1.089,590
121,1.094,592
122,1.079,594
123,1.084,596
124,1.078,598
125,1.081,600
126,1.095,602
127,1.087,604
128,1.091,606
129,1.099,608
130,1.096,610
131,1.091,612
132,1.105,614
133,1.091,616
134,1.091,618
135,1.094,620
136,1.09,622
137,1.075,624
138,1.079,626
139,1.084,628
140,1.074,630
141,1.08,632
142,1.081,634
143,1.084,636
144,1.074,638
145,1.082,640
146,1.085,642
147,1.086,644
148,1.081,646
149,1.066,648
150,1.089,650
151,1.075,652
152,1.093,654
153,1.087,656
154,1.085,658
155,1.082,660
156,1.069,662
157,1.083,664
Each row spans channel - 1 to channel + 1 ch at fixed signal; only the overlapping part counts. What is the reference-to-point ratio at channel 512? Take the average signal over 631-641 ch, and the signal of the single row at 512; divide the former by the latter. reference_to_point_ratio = 1.02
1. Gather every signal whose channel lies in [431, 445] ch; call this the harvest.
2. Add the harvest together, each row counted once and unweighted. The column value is 7.3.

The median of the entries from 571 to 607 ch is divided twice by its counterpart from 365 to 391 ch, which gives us 0.982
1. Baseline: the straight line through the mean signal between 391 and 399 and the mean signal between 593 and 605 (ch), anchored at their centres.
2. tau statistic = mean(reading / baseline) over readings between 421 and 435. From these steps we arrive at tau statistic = 1.00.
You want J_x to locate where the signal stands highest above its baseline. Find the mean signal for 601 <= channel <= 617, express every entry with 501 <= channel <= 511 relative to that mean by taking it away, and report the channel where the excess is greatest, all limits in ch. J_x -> 508 ch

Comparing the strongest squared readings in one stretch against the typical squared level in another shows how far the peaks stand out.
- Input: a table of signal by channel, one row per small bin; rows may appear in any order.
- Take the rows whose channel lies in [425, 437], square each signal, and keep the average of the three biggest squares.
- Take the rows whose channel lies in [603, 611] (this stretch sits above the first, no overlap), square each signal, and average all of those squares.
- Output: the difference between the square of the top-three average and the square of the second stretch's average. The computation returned -0.18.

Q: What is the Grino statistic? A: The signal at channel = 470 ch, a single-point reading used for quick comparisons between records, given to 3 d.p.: 1.034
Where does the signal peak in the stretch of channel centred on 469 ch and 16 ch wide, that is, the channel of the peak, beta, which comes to 462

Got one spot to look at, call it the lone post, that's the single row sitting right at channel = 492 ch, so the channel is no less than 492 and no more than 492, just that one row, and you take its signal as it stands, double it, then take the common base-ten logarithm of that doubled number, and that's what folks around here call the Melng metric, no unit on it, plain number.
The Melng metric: 0.316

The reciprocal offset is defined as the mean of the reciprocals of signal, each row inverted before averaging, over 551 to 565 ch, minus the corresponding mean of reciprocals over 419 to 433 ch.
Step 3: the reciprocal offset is -0.030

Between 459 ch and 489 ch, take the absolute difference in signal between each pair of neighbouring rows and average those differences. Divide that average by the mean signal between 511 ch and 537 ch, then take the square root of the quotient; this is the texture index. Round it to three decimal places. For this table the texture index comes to 0.088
